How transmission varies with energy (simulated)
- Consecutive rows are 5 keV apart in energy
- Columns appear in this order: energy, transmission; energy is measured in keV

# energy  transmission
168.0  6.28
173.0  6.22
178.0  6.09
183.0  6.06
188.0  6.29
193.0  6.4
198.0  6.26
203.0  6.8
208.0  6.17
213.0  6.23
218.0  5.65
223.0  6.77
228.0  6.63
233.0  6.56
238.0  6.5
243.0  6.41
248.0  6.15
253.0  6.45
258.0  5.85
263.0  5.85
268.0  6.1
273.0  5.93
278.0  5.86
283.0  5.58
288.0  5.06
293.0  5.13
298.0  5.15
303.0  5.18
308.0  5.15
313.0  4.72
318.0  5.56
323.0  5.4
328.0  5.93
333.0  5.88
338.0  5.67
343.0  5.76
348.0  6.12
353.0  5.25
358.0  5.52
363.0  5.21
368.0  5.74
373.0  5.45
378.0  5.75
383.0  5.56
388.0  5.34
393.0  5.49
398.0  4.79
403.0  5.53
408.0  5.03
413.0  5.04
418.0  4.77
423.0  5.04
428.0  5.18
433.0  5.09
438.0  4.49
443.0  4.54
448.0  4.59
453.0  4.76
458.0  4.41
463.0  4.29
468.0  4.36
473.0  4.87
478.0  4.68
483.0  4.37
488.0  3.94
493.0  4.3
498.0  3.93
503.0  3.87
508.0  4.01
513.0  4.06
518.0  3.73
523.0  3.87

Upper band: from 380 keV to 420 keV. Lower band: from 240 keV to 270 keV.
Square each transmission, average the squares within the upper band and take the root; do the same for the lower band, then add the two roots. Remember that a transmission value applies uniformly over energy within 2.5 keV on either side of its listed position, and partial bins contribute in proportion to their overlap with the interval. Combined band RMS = 11.3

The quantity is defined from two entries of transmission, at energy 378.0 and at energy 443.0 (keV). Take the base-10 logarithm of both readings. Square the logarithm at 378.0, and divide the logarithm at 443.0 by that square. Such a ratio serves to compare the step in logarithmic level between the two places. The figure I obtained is 1.14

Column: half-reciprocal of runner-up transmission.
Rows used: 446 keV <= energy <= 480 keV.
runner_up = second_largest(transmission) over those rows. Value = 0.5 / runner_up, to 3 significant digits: 0.105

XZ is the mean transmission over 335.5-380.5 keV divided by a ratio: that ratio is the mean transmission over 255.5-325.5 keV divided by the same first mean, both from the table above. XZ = 5.8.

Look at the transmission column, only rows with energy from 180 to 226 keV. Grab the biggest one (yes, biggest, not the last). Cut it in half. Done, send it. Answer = 3.4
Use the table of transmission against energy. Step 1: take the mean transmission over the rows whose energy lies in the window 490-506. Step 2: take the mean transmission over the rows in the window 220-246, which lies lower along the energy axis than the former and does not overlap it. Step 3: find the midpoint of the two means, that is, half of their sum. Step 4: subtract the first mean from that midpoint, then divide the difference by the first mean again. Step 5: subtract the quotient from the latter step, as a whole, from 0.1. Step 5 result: -0.21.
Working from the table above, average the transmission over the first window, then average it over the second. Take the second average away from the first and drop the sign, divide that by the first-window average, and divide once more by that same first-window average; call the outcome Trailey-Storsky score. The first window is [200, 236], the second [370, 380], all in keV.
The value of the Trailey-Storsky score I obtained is 0.020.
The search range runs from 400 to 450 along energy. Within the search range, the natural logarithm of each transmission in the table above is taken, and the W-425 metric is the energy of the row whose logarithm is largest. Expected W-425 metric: 403.0 keV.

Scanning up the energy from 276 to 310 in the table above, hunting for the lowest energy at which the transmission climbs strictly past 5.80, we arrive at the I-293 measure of 278.0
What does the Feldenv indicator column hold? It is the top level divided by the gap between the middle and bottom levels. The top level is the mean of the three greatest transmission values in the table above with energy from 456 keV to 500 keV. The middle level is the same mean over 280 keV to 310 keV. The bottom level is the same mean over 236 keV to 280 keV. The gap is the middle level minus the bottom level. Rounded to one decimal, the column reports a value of -4.0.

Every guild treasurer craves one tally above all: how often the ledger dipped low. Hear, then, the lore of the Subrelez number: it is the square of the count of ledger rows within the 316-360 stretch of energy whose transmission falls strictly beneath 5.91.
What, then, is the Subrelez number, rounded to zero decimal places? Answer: 49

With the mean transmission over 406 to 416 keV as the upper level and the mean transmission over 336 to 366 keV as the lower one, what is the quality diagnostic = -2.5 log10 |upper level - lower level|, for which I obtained 0.6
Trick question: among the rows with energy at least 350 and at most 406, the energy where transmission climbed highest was 378.0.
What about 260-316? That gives 268.0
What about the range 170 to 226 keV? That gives 203.0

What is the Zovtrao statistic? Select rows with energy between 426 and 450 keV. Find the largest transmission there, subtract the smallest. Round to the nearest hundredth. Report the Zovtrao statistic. 0.69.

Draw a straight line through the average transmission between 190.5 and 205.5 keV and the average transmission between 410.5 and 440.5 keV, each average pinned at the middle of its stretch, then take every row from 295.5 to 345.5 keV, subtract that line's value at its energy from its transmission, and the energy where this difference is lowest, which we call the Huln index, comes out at 313.0 keV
